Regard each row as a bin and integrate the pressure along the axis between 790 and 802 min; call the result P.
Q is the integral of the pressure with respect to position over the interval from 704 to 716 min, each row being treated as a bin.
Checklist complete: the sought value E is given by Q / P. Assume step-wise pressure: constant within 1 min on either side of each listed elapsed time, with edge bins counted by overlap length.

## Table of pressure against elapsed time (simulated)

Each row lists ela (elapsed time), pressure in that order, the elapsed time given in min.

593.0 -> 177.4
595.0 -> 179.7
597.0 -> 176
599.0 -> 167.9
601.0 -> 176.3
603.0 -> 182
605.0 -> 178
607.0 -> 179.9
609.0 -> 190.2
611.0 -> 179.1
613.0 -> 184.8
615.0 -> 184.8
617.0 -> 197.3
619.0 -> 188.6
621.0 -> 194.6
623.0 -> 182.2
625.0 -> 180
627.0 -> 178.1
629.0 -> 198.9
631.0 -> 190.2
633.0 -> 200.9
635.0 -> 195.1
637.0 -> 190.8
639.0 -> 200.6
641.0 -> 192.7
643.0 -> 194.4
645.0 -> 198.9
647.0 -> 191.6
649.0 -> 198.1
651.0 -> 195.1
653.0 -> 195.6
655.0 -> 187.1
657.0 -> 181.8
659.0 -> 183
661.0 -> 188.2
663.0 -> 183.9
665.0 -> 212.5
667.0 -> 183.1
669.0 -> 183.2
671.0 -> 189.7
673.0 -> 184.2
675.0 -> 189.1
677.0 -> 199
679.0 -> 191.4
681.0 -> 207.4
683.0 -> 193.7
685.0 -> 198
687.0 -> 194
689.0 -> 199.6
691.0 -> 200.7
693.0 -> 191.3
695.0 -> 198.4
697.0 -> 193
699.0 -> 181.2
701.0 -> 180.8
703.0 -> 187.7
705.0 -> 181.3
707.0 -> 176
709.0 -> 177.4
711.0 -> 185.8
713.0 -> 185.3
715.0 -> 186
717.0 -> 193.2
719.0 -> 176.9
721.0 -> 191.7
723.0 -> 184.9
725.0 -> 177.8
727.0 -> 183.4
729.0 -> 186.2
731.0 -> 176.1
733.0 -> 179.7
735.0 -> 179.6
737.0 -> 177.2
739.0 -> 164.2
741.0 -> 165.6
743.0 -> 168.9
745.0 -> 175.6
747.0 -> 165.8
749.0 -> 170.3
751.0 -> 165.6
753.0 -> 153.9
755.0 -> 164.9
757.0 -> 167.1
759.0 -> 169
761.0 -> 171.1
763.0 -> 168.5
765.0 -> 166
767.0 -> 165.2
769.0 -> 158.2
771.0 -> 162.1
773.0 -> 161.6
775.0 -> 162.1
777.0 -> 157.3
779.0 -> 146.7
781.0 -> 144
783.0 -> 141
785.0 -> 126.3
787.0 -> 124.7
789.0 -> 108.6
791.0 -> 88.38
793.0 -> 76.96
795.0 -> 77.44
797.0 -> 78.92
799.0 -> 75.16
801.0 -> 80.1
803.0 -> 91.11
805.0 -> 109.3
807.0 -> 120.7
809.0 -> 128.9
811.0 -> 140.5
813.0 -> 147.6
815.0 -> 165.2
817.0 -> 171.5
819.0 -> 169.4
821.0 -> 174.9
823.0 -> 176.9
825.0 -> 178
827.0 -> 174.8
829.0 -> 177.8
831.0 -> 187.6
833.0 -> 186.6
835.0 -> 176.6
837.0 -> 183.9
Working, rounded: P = 954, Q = 2184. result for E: 2.29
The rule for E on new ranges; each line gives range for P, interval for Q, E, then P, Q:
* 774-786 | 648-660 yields 1.30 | 1755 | 2281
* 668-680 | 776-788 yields 0.74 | 2273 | 1680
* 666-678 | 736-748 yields 0.90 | 2257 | 2035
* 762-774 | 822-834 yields 1.10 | 1963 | 2163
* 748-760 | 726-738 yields 1.09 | 1982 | 2164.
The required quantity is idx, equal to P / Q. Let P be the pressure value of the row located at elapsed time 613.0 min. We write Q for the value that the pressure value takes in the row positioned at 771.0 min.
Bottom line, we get 1.14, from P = 184.8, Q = 162.1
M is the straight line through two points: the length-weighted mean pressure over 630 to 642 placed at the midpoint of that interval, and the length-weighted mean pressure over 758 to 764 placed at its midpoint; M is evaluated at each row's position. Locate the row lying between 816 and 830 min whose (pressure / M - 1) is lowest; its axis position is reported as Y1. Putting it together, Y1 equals 819.0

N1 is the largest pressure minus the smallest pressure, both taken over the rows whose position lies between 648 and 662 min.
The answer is 16.3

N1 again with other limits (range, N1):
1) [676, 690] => 16.0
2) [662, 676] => 29.4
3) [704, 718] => 17.2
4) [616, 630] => 20.8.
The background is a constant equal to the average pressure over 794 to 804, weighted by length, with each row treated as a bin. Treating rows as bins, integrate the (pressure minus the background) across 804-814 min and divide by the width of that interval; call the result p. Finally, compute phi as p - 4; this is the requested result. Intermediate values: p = 49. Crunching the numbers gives 45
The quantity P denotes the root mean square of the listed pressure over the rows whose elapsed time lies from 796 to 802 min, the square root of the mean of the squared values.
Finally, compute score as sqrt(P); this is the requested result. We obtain 8.8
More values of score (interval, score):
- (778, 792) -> 11.3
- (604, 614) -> 13.5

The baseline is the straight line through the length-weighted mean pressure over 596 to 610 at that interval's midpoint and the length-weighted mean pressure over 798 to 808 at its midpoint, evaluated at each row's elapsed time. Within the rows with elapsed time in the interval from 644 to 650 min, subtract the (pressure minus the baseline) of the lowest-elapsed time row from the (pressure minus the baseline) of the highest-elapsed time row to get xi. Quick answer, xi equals 0.9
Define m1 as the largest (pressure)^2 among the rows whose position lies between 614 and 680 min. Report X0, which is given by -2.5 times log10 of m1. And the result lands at -11.6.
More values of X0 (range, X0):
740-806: -11.2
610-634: -11.5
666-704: -11.6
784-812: -10.7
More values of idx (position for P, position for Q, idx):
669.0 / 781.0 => 1.27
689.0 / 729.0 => 1.07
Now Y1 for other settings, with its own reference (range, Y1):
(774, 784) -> 783.0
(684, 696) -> 693.0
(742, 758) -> 753.0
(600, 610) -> 601.0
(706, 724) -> 707.0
